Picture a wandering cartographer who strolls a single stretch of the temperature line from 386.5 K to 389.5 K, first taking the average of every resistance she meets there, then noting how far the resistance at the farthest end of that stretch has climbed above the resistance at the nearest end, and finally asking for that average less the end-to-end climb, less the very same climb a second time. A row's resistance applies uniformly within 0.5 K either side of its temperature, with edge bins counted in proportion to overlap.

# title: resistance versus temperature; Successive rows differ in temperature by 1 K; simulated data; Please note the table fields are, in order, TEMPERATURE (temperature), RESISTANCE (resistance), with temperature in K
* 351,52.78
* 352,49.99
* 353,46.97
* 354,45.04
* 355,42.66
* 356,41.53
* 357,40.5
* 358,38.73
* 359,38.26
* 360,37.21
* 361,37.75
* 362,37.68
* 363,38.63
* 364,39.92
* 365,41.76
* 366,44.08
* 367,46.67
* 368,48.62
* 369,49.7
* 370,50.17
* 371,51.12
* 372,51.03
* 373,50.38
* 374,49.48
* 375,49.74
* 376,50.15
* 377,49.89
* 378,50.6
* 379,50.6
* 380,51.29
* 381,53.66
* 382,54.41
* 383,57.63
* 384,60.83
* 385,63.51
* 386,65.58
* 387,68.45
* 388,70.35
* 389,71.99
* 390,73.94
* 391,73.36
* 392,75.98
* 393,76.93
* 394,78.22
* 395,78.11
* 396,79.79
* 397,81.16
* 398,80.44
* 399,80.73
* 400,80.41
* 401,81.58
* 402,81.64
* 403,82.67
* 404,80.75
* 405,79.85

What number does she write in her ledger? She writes 63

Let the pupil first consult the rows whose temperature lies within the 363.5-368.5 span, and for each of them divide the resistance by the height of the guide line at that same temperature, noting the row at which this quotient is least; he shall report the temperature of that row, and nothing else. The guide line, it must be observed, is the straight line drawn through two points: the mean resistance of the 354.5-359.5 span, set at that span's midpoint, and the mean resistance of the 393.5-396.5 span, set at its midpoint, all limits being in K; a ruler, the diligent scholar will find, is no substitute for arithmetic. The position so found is 364 K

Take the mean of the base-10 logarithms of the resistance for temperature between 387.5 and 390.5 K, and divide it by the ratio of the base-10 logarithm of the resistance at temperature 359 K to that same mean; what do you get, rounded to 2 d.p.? 2.18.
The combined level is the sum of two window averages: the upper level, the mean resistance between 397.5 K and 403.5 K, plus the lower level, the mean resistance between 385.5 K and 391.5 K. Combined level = 152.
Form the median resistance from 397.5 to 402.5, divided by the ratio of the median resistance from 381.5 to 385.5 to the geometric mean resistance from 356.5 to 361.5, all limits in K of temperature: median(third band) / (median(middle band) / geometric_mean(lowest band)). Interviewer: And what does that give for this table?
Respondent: 52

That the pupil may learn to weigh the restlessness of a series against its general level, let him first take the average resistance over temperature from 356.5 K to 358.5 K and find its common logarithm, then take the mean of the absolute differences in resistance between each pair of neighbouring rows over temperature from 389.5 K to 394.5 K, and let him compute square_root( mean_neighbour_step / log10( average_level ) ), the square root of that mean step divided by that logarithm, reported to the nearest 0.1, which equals 0.9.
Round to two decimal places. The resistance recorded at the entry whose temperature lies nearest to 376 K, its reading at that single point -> 50.15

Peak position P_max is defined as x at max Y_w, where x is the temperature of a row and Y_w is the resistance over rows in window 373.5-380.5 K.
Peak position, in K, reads 380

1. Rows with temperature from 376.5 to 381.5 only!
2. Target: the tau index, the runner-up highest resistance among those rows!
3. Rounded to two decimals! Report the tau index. 51.29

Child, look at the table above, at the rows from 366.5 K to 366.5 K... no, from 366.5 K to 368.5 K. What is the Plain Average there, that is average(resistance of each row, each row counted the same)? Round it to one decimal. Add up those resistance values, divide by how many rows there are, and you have 47.6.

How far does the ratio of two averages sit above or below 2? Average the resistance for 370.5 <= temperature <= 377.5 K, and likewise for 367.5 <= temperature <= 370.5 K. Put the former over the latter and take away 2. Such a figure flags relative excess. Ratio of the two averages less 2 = -0.98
